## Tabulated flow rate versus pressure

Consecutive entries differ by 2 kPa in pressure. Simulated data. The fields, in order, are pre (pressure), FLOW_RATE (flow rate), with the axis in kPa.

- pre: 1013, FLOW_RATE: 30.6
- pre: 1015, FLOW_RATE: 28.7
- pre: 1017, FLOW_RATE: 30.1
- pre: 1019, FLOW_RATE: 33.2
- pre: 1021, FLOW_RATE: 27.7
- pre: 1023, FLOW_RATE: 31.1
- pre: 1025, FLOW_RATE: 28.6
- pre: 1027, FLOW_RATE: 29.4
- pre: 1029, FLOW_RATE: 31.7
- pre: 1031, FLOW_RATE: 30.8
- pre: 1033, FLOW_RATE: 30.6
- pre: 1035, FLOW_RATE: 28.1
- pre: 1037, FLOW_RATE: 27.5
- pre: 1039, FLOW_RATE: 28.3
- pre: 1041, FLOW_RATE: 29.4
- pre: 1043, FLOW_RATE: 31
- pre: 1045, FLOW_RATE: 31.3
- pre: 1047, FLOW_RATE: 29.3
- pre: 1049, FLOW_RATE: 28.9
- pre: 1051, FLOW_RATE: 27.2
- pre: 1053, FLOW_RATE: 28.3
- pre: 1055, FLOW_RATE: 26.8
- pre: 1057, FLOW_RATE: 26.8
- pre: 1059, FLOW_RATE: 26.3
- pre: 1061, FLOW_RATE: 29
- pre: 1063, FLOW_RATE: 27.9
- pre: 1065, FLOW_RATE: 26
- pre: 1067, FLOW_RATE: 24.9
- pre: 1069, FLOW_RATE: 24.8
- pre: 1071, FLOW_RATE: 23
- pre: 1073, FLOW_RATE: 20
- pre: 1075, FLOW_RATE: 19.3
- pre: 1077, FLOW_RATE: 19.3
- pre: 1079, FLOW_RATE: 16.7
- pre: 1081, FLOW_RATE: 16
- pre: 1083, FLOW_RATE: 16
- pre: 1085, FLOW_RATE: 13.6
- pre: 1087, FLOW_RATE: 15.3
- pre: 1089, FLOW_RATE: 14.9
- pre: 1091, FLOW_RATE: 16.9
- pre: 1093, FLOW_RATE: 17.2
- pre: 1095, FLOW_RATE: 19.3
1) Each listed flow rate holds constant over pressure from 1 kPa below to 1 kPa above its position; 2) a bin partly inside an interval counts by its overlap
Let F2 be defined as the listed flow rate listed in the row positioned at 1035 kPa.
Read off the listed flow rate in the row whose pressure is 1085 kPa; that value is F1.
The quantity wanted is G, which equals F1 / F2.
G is 0.48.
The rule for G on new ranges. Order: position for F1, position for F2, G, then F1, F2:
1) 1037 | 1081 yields 1.72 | 27.5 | 16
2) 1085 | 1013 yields 0.44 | 13.6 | 30.6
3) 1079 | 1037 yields 0.61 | 16.7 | 27.5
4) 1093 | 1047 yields 0.59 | 17.2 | 29.3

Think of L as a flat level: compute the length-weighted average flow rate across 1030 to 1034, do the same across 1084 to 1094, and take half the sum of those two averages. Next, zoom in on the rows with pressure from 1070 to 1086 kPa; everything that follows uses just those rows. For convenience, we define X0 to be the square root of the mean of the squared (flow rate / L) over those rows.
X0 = 0.79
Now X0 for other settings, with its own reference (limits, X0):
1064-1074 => 1.03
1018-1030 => 1.31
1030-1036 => 1.29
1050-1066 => 1.18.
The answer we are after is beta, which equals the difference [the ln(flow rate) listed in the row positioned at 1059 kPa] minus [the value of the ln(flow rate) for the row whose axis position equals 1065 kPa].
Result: 0.01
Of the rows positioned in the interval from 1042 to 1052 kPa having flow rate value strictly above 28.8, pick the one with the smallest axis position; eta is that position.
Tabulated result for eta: 1043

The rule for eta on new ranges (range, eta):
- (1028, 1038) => 1029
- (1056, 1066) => 1061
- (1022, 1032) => 1023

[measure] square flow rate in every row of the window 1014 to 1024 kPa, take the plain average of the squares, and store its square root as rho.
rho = 30.2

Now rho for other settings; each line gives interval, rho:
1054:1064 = 27.4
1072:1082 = 18.3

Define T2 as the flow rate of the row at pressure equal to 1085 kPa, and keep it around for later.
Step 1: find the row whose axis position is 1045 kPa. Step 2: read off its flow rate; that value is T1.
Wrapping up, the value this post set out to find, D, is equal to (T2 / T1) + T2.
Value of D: 14.0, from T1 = 31.3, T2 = 13.6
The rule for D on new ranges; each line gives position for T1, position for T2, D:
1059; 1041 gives 30.5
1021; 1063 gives 28.9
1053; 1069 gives 25.7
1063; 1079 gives 17.3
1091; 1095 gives 20.4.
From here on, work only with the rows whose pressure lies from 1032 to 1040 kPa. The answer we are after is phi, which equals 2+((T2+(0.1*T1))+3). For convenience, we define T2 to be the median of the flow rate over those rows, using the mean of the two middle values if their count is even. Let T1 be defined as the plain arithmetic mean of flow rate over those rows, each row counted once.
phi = 36.1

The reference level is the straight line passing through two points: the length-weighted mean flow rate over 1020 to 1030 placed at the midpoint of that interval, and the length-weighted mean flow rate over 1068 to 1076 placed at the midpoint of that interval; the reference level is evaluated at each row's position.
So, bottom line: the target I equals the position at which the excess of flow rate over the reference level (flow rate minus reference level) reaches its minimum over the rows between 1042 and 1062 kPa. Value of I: 1051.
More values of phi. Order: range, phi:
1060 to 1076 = 32.3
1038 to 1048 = 37.4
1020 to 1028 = 36.9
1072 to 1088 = 23.1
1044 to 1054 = 36.8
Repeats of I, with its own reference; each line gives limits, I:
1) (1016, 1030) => 1021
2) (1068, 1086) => 1085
